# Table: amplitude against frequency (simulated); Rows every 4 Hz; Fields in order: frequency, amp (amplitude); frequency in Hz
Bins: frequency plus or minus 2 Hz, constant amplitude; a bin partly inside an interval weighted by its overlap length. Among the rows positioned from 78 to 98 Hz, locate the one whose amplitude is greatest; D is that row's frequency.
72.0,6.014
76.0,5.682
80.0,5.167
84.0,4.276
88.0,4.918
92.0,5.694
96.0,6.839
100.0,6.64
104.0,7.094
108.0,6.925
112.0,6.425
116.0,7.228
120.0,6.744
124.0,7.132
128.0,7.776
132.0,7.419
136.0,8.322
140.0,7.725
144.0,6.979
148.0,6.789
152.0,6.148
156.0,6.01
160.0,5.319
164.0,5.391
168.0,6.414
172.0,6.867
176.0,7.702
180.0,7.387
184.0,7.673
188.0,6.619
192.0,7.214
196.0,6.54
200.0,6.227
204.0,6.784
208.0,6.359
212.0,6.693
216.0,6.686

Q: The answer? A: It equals 96.0 Hz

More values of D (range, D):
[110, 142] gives 136.0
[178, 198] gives 184.0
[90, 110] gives 104.0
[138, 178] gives 140.0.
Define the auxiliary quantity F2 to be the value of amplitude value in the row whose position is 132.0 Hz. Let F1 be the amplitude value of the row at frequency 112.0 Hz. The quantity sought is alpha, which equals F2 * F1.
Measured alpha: 48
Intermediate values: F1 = 6.425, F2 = 7.419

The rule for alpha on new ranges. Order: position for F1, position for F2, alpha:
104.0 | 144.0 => 50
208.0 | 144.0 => 44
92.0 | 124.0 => 41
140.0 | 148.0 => 52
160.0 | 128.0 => 41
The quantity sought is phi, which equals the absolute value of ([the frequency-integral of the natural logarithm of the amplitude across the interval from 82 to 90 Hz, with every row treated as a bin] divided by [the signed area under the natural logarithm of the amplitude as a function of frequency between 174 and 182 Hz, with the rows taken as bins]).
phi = 0.75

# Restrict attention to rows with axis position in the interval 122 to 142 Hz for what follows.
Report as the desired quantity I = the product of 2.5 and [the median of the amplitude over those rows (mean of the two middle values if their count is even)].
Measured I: 19.3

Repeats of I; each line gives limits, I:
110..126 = 17.3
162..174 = 16.0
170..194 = 18.3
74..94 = 12.9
